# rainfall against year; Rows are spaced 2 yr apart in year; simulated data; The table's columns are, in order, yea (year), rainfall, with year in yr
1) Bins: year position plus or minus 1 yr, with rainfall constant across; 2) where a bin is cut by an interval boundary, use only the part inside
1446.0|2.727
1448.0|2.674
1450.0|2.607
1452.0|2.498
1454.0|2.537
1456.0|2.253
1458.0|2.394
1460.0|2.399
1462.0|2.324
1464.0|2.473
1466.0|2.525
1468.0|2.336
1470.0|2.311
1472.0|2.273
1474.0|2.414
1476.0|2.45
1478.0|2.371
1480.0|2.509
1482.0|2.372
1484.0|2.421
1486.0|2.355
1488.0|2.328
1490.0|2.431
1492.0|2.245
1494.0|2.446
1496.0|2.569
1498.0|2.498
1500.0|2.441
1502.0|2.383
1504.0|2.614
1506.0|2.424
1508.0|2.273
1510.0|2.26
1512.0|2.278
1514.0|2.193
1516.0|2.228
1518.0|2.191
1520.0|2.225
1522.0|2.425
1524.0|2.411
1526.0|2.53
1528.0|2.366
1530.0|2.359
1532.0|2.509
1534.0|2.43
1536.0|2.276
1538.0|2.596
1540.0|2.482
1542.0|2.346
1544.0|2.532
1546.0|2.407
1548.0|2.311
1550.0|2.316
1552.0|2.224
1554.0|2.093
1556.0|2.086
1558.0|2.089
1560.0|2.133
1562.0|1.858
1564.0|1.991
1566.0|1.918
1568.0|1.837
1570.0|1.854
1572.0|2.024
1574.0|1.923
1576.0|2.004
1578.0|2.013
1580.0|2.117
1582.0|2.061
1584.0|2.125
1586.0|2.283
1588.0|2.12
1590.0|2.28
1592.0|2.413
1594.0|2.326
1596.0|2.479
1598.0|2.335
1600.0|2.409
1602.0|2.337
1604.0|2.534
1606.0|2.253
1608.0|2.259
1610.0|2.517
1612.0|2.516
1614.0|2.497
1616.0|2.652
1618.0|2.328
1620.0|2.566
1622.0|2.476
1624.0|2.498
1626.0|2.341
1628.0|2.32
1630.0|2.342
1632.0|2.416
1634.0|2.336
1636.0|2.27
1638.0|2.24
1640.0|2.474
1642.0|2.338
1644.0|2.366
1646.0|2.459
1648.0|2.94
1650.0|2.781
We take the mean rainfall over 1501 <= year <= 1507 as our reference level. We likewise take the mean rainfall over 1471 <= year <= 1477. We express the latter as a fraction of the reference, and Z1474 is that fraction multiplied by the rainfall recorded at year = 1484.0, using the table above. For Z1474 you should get 2.33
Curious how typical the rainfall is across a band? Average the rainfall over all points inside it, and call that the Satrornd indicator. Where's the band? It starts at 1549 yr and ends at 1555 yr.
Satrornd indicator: 2.21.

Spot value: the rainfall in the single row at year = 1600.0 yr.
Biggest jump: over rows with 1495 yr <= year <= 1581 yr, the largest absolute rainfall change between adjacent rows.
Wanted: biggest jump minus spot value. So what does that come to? -2.09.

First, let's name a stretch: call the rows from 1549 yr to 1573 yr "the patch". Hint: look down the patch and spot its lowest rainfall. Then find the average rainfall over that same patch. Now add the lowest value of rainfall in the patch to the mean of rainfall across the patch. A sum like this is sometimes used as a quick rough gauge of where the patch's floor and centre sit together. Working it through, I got 3.9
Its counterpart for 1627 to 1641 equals 4.6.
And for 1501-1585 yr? 4.1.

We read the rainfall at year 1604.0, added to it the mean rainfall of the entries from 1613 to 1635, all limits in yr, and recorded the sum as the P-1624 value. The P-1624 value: 4.97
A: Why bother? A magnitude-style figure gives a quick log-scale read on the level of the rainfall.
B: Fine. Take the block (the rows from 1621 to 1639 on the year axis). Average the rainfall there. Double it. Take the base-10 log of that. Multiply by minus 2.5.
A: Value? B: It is -1.68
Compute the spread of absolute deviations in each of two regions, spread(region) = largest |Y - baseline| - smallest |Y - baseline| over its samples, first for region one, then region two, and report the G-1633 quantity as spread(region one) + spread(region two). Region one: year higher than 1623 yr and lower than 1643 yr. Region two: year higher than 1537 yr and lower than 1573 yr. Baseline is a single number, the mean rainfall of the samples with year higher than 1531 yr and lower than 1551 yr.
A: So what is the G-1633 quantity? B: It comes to 0.75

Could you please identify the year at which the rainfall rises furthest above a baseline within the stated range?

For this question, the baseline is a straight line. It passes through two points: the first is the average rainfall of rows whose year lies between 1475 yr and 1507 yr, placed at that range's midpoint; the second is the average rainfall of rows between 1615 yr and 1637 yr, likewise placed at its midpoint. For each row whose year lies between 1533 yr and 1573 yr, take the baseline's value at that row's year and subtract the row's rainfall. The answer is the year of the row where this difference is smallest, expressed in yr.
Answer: 1538.0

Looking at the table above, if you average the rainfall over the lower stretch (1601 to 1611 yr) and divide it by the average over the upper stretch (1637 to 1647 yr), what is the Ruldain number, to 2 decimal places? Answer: 1.00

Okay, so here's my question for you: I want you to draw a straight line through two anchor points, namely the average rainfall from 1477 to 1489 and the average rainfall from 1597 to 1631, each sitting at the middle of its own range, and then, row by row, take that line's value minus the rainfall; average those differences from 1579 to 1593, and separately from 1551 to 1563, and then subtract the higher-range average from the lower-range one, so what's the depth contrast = 0.11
